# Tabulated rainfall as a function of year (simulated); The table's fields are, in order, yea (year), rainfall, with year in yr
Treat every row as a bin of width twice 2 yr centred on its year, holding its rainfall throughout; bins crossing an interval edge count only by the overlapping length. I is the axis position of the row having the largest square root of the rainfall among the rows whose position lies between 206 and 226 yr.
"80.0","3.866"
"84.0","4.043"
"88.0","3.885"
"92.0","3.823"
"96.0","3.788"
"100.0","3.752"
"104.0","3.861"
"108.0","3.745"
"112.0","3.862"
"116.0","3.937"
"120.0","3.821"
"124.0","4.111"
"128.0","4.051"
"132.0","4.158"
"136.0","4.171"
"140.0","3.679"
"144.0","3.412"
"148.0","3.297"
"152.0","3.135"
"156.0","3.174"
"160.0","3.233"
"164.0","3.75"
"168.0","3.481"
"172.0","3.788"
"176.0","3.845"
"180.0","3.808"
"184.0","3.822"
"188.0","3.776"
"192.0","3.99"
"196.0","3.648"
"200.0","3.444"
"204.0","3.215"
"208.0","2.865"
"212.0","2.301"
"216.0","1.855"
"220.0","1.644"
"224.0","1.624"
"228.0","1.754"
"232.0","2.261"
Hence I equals 208.0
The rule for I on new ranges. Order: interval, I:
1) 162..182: 176.0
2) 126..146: 136.0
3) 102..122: 116.0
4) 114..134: 132.0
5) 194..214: 196.0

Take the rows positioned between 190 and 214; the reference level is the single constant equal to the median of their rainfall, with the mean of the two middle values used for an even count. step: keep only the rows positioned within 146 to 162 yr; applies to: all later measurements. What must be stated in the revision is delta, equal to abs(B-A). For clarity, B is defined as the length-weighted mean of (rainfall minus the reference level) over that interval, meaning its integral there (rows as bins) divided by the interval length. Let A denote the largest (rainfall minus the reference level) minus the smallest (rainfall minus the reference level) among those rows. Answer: 0.28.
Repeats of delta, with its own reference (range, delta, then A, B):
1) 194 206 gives 0.33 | 0.43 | 0.11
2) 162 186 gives 0.06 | 0.36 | 0.42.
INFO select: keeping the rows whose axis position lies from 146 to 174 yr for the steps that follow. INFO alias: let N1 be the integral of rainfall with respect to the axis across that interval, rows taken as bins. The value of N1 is 95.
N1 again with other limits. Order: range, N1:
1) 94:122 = 107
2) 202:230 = 61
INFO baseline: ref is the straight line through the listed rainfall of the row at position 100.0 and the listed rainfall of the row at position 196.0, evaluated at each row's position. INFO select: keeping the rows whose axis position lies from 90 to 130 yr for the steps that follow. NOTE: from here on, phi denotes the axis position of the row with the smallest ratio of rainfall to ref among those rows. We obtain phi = 100.0 yr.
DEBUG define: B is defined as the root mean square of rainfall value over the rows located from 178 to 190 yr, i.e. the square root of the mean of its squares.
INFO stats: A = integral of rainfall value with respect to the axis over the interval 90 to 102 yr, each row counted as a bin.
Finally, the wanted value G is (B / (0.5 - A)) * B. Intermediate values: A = 45.5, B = 3.80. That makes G -0.32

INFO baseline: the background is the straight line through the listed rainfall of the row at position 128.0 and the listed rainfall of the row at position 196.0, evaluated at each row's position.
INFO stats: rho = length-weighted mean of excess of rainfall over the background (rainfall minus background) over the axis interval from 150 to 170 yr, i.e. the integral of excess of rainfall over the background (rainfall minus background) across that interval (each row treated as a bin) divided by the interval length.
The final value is -0.51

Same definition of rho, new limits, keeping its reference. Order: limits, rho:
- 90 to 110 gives -0.42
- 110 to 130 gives -0.14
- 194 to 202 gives -0.09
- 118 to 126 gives -0.12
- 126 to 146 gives -0.11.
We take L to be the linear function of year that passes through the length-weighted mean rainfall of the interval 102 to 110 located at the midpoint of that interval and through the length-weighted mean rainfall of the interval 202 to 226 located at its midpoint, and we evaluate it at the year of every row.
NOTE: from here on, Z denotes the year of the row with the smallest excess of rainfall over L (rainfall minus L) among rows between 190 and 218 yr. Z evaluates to 216.0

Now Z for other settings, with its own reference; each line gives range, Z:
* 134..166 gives 152.0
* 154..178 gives 156.0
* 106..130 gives 108.0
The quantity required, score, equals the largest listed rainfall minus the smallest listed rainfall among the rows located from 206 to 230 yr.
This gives 1.24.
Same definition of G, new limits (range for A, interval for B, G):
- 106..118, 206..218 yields -0.12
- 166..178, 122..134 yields -0.38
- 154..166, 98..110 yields -0.36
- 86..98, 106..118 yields -0.33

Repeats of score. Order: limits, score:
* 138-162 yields 0.54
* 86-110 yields 0.14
